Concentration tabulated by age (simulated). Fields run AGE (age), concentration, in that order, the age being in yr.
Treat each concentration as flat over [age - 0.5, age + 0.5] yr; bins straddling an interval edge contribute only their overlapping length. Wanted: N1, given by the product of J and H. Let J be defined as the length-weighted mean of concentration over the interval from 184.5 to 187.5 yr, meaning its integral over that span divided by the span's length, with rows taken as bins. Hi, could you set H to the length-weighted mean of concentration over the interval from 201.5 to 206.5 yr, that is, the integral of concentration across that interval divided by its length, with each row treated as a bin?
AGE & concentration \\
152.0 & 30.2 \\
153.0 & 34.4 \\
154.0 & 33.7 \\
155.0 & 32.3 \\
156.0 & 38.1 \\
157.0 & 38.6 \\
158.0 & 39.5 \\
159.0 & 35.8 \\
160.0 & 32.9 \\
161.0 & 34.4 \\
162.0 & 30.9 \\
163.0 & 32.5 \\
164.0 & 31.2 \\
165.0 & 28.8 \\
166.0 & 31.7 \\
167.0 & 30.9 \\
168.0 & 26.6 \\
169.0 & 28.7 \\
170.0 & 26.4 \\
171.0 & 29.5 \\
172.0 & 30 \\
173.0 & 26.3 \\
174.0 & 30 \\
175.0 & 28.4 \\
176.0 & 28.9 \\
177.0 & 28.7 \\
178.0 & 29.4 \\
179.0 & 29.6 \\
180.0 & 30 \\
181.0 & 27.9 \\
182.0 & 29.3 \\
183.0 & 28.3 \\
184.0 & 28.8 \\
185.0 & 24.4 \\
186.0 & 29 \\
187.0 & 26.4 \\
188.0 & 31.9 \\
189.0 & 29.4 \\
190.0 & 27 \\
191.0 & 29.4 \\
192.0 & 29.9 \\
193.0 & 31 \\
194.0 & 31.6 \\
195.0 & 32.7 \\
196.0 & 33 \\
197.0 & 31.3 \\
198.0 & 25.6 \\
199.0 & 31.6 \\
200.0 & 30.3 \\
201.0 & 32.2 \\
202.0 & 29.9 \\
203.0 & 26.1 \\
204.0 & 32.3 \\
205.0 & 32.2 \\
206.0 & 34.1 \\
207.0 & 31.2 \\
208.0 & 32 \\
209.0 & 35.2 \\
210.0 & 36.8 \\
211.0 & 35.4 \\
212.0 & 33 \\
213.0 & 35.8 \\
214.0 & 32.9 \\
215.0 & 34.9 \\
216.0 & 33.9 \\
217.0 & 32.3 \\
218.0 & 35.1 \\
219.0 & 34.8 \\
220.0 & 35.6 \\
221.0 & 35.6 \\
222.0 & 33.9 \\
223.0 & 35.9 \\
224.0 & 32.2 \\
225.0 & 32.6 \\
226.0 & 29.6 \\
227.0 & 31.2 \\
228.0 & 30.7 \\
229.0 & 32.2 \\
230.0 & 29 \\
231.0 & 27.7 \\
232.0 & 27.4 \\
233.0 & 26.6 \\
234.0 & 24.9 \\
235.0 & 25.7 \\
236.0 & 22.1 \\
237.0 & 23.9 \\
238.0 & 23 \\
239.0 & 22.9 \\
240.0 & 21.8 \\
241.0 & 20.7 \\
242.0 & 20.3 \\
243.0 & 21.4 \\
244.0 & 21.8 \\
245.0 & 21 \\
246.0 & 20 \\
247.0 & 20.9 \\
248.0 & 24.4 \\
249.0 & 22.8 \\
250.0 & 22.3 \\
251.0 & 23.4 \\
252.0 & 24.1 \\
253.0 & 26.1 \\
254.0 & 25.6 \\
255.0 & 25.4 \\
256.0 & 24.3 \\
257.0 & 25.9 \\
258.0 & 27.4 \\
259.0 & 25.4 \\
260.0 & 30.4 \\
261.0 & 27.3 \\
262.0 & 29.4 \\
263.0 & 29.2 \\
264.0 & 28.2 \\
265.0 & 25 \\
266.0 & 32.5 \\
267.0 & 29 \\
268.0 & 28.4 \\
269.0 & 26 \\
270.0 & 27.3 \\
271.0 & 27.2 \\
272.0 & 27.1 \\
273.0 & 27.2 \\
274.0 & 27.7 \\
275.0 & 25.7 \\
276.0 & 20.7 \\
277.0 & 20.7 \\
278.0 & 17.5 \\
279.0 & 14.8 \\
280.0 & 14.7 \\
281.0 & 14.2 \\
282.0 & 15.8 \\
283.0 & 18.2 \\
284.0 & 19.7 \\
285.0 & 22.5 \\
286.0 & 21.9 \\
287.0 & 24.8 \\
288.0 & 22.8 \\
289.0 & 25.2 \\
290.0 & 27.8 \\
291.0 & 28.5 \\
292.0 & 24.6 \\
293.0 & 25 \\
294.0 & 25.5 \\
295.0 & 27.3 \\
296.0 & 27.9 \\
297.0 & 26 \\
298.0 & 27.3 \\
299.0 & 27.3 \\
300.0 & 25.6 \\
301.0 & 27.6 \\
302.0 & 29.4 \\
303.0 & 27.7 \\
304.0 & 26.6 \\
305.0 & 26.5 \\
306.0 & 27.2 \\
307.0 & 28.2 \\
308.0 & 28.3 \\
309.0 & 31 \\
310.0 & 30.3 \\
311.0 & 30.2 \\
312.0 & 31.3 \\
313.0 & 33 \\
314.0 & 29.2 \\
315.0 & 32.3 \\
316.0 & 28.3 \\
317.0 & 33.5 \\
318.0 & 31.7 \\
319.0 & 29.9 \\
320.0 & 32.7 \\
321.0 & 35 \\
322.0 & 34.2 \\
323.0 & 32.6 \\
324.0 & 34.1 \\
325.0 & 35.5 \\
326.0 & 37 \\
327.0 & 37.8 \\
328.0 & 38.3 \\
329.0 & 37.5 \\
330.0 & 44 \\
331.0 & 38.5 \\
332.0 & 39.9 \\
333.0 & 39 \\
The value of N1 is 822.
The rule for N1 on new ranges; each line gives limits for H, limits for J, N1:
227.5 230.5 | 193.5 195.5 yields 985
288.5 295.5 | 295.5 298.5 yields 711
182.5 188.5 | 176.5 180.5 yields 828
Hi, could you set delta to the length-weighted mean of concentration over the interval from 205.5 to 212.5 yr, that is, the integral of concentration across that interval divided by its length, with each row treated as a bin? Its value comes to 34.0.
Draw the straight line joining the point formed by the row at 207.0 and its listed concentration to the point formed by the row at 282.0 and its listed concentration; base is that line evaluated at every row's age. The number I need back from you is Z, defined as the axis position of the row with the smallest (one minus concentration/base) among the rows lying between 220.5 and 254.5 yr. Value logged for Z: 223.0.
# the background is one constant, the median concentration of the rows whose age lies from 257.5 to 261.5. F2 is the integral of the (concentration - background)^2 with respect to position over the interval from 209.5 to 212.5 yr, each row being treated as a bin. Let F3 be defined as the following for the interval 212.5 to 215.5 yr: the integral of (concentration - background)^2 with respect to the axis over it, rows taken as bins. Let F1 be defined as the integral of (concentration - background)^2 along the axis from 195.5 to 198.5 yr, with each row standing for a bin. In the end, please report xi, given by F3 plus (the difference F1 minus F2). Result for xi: 24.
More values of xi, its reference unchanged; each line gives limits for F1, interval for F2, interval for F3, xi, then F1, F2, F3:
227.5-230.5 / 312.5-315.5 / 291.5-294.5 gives -6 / 37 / 60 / 17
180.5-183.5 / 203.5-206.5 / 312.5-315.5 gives -29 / 5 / 94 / 60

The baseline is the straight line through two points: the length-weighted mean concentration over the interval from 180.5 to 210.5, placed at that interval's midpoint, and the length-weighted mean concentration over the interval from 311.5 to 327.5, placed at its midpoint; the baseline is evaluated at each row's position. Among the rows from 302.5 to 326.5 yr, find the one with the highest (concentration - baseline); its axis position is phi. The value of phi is 326.0 yr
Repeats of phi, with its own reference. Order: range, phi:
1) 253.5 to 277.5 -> 266.0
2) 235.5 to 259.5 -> 258.0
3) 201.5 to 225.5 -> 210.0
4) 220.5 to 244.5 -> 223.0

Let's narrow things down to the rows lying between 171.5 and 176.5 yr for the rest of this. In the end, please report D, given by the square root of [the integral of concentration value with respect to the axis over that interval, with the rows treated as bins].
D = 12.0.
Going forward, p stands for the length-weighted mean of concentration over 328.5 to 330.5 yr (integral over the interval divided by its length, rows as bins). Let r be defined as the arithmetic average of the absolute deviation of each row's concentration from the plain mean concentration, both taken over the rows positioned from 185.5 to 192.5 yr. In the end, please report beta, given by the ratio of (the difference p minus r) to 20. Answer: 1.97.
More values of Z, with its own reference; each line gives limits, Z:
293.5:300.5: 299.0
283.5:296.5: 296.0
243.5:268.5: 266.0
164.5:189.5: 188.0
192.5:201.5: 201.0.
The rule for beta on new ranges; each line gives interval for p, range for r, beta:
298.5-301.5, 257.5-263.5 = 1.27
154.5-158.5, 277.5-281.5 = 1.80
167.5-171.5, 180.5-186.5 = 1.33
